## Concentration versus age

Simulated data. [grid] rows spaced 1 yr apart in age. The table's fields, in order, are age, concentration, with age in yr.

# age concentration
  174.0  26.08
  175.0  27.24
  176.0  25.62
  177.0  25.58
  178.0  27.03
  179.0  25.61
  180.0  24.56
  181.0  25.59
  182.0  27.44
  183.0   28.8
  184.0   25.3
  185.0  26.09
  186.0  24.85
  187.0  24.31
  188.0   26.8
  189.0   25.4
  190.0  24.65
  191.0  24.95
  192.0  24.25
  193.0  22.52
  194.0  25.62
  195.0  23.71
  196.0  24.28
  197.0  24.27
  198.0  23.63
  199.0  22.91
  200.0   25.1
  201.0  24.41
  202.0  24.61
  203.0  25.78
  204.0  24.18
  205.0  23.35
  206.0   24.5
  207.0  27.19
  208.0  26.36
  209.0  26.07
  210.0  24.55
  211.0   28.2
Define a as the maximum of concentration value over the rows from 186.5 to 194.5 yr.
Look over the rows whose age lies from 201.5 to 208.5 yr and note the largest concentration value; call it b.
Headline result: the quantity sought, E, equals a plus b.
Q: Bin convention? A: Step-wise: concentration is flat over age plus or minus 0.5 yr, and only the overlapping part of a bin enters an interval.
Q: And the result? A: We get 54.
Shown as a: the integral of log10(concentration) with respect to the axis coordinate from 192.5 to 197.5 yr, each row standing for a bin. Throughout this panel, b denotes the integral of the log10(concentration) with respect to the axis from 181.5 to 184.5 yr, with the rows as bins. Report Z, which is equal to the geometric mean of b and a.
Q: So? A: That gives 5.5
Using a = 7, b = 4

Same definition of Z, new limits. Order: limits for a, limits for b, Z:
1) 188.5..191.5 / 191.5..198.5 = 6.4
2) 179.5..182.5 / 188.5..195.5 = 6.4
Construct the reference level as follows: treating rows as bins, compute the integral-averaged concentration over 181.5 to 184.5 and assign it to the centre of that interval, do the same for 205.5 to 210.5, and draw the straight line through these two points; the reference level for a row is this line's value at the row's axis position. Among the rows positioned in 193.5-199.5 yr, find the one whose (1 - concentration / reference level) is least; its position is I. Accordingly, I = 194.0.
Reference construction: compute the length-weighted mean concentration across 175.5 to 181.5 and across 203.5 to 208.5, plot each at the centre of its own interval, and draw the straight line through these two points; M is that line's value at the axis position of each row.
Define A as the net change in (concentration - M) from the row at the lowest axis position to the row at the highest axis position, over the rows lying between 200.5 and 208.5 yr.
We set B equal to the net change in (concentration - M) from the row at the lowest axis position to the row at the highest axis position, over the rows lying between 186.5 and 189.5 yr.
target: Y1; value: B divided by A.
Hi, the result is 0.5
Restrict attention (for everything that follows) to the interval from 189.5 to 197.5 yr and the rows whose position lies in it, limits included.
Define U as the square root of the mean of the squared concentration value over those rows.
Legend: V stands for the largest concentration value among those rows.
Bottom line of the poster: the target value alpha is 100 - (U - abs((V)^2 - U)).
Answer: 708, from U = 24.3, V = 25.62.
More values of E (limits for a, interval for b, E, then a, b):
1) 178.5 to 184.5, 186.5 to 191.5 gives 56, 28.8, 26.8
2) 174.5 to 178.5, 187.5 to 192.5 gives 54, 27.24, 26.8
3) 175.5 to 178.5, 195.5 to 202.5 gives 52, 27.03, 25.1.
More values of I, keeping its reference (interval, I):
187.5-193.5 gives 188.0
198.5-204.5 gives 203.0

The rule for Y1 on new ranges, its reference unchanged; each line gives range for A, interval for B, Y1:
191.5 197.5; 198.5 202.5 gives 14.7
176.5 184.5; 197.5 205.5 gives 1.0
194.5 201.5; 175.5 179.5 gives 0.1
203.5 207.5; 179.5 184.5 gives 0.3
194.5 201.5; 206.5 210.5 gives -3.1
